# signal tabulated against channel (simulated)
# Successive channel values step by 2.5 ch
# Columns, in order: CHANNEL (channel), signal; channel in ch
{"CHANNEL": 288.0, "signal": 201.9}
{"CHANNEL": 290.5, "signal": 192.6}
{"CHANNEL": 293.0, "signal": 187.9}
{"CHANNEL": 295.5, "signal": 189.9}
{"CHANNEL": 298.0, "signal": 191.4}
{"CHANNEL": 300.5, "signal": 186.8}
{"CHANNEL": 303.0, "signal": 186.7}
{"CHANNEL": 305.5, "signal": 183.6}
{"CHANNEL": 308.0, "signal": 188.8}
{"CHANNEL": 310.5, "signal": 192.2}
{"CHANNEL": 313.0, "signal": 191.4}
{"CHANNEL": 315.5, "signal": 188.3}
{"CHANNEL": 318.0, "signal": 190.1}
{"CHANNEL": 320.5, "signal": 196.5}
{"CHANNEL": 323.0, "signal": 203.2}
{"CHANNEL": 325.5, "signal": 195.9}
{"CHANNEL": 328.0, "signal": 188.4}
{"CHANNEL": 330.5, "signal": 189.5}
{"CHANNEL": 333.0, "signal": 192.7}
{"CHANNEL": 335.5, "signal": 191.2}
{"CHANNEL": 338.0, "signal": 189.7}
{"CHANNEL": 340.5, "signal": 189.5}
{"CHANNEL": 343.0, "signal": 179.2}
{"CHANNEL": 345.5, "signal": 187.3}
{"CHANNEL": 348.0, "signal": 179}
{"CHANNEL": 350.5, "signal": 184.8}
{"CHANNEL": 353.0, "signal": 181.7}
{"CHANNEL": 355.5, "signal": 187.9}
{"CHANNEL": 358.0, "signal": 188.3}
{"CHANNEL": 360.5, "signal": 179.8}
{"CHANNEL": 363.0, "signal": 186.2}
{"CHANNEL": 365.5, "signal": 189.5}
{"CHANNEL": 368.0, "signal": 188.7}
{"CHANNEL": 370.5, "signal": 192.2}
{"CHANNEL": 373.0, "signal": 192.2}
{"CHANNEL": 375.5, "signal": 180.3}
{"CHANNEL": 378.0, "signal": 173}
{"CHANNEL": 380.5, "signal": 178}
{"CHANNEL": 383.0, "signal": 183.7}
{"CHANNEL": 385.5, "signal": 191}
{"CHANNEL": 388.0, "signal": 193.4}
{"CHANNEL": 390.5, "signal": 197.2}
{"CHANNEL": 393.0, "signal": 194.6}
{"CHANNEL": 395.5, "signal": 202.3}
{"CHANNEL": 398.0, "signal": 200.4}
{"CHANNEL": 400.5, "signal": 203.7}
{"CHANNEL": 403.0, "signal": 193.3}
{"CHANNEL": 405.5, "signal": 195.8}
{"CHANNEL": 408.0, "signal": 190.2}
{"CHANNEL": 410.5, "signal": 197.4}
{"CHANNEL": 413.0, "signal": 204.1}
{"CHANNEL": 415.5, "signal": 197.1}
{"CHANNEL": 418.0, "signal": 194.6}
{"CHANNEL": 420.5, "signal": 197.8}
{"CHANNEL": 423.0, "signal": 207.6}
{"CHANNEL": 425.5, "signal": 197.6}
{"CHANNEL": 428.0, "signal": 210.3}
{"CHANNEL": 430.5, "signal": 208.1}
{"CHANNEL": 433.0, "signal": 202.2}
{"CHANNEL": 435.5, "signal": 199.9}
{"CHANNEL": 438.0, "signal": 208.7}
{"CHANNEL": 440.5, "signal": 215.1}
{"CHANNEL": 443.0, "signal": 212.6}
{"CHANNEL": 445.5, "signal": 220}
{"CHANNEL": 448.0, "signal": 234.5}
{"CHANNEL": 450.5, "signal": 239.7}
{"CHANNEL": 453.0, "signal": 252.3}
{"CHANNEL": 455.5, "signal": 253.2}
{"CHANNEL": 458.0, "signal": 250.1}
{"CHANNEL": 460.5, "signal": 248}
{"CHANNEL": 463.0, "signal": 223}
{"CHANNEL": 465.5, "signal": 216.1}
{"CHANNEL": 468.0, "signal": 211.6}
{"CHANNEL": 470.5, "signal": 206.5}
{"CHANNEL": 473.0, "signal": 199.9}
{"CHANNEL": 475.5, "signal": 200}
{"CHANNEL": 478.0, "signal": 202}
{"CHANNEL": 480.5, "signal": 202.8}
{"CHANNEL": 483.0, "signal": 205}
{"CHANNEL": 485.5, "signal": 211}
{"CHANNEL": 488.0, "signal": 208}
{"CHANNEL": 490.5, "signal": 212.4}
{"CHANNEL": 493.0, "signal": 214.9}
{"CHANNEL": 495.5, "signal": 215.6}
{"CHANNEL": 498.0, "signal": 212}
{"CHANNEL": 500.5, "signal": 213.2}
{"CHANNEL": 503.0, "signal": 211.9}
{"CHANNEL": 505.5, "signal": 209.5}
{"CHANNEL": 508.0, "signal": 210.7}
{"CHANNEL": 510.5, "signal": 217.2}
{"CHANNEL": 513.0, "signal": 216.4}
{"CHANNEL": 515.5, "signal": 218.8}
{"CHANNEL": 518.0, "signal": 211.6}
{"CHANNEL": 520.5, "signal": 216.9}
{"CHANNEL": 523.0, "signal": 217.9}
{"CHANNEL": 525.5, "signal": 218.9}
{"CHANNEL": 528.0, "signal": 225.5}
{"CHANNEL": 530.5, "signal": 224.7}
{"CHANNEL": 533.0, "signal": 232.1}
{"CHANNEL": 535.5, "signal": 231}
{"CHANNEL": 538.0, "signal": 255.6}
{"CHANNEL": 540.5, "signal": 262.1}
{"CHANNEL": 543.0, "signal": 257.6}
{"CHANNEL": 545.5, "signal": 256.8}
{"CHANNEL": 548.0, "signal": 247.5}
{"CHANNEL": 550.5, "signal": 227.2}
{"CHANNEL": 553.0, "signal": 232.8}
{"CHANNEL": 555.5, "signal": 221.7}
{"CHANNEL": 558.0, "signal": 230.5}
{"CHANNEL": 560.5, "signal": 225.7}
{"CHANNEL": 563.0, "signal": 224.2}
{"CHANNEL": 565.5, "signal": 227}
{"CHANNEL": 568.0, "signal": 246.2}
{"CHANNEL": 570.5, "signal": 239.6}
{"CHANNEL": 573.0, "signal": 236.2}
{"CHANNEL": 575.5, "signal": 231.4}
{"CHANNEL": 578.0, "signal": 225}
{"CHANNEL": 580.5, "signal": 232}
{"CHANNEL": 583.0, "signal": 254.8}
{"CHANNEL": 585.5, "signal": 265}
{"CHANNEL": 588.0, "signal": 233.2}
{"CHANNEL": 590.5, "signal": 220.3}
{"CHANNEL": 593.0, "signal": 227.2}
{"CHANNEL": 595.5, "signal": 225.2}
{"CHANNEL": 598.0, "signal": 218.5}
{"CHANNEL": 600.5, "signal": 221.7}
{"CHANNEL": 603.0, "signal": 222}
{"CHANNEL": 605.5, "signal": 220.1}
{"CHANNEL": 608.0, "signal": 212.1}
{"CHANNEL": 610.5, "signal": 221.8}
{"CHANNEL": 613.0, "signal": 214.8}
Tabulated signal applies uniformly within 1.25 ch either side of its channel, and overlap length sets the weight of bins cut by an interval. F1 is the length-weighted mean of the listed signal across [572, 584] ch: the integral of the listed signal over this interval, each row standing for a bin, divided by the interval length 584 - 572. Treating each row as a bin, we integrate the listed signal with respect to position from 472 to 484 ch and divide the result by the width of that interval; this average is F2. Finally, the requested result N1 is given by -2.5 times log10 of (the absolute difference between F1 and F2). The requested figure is -3.81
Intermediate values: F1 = 235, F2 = 202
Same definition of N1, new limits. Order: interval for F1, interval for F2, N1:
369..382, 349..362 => -0.17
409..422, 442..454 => -3.81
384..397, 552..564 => -3.74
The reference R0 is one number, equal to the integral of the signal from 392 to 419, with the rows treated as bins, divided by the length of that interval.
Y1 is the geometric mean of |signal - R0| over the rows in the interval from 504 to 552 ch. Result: 28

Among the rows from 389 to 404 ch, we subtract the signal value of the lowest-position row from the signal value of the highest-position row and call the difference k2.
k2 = -4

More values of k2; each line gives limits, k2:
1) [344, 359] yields 1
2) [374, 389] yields 13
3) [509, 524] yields 1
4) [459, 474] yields -48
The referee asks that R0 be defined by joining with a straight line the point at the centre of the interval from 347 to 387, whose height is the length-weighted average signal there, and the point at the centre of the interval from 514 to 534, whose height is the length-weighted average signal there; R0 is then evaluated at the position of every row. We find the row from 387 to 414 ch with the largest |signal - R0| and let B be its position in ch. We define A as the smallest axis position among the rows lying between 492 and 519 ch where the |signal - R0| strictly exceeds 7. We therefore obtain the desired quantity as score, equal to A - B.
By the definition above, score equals 117.5 ch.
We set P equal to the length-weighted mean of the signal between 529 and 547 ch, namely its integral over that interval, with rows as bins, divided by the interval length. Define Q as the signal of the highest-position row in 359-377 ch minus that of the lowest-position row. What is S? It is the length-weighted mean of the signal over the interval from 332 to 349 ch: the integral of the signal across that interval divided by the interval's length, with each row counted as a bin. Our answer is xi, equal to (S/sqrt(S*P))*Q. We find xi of 0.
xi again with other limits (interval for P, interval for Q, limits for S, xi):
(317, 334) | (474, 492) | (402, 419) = 12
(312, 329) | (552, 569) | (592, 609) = 14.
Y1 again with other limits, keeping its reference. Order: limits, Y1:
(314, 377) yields 8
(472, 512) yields 10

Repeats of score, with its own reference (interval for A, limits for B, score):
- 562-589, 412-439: 140.0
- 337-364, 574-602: -247.5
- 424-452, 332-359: 95.0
